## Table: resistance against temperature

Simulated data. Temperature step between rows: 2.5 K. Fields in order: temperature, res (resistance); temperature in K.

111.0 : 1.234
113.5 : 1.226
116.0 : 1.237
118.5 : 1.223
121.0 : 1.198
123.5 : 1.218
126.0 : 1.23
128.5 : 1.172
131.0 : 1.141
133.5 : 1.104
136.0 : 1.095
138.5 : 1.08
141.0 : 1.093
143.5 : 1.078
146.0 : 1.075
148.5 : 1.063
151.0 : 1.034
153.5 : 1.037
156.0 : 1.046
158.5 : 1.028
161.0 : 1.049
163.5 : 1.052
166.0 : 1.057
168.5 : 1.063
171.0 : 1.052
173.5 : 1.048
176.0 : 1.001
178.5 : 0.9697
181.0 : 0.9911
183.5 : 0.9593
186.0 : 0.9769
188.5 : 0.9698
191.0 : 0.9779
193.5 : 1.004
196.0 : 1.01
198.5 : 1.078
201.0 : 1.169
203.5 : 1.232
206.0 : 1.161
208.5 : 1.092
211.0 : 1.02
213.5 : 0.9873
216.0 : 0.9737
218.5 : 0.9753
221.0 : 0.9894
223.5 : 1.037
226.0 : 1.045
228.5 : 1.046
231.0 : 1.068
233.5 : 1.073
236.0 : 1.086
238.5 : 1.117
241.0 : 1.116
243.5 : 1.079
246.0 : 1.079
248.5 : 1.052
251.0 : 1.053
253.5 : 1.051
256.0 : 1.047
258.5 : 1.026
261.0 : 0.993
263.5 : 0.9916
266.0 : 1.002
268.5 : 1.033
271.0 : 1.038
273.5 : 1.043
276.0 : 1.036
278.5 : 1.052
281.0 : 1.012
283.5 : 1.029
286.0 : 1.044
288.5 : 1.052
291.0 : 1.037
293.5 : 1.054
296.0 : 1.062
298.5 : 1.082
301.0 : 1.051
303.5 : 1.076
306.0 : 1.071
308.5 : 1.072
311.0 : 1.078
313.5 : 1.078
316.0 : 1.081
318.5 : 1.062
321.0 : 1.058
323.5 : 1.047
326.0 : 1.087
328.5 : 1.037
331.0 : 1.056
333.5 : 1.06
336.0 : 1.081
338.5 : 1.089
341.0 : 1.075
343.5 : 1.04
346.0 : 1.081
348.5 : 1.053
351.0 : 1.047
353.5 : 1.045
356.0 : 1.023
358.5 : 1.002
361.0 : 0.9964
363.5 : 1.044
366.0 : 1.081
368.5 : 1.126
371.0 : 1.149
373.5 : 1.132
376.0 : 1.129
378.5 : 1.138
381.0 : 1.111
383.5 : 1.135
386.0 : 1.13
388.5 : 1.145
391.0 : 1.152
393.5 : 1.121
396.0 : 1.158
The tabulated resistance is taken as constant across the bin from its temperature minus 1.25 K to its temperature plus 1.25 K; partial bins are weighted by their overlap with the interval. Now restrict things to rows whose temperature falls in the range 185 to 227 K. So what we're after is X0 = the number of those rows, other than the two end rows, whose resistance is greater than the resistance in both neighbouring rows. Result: 1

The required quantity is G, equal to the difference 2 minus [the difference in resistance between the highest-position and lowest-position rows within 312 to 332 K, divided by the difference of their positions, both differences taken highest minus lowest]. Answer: 2.00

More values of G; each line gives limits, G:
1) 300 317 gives 2.00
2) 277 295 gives 2.00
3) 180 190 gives 2.00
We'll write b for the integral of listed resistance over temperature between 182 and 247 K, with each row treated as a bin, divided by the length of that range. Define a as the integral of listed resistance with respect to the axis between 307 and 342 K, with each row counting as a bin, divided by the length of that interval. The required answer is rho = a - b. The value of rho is 0.018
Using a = 1.069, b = 1.05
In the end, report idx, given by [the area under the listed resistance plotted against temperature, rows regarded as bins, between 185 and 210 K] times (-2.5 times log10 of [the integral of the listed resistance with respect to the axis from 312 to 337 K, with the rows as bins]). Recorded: -95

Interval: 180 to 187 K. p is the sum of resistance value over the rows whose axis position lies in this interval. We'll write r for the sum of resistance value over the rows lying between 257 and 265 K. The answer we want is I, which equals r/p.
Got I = 1.03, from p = 2.93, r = 3.0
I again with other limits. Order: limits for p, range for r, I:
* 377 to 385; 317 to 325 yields 0.94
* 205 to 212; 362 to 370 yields 0.99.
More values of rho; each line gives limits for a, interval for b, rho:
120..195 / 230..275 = 0.009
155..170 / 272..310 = -0.002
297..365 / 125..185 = -0.004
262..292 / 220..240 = -0.029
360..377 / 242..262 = 0.046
